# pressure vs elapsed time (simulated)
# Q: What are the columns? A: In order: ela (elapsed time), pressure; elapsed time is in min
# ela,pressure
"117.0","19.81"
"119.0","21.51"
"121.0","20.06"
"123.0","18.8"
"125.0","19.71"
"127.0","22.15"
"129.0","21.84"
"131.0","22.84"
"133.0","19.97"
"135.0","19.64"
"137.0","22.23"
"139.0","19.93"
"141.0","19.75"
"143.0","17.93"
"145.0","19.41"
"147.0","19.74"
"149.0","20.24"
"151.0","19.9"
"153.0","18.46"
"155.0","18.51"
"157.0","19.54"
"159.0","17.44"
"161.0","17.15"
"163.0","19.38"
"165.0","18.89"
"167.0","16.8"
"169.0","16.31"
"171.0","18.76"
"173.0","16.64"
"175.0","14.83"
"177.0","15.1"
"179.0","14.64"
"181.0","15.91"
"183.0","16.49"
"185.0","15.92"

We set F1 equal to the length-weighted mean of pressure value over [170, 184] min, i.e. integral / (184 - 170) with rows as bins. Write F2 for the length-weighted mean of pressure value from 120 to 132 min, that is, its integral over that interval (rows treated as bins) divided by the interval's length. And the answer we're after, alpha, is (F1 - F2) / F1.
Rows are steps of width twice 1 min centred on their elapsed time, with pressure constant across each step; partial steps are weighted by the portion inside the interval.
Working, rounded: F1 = 16.1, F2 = 20.9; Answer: -0.30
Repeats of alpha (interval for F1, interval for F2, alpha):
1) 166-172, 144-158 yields -0.12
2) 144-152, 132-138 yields -0.04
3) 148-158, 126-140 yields -0.10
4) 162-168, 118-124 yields -0.10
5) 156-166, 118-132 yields -0.14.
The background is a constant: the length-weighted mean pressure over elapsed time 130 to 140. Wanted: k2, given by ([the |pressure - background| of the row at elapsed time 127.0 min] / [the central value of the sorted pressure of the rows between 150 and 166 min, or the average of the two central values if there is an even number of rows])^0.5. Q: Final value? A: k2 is 0.3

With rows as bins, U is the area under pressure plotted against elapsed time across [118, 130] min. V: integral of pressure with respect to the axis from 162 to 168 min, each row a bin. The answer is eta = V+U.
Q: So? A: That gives 358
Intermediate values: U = 248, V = 110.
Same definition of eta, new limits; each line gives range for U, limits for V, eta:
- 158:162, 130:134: 155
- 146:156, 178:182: 255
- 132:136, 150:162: 301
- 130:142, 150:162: 471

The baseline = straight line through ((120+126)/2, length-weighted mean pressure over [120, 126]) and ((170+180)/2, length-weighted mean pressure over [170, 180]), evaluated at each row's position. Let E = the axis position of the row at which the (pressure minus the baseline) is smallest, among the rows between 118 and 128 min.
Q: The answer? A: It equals 123.0 min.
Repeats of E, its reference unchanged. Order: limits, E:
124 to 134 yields 125.0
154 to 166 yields 161.0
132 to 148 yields 143.0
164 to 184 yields 175.0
